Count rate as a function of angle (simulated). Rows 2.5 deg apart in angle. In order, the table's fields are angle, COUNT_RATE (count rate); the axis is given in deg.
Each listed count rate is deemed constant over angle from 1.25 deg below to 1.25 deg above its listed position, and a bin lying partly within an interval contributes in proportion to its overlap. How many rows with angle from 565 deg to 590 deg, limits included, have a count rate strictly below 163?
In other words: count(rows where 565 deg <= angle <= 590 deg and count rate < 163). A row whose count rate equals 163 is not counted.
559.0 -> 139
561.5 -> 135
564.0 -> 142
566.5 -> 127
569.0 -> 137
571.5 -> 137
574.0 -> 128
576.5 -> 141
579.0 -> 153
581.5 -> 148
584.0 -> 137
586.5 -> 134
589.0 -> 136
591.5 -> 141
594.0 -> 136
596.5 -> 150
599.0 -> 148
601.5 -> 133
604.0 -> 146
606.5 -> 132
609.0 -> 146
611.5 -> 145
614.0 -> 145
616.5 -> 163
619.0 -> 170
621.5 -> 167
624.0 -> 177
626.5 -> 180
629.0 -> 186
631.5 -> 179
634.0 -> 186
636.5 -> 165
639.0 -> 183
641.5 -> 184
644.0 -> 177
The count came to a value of 10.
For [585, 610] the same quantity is 10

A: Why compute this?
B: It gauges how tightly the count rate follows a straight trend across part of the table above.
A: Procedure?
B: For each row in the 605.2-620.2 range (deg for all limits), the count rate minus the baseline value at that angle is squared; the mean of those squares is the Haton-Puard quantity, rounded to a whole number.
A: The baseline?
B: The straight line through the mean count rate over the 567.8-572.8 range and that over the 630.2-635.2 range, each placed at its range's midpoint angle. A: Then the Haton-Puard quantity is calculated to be 412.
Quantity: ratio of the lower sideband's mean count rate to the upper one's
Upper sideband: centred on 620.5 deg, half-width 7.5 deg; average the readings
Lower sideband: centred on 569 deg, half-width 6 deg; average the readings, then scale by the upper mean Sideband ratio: 0.80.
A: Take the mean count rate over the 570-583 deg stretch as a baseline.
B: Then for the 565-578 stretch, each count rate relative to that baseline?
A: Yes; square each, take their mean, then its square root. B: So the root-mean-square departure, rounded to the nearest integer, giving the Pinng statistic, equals 9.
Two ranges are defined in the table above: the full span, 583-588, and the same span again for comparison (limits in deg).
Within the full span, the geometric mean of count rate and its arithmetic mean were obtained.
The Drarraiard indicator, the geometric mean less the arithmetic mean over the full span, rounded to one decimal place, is 0.0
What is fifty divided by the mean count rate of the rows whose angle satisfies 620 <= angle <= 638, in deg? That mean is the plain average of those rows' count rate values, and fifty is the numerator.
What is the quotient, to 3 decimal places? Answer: 0.282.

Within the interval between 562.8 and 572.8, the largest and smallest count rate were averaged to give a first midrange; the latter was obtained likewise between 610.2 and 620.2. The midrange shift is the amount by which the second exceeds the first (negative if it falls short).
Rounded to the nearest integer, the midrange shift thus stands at 23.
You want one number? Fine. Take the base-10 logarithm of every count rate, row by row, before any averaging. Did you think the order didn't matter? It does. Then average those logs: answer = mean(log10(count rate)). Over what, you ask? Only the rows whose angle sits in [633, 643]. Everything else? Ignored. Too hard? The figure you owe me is 2.25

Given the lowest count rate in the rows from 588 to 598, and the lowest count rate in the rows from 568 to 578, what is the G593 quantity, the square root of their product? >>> 132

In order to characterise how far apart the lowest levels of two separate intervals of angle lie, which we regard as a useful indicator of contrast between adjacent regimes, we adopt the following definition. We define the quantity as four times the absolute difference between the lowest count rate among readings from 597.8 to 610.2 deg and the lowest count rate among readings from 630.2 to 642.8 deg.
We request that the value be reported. 132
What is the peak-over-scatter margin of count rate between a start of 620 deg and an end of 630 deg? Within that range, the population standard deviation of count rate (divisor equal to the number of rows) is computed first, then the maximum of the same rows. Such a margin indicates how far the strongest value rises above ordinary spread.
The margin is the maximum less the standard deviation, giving 179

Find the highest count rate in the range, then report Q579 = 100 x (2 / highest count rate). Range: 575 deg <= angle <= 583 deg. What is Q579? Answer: 1.31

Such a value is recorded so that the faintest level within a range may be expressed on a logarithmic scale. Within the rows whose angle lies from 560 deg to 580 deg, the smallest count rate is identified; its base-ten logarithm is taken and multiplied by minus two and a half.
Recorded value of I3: -5.26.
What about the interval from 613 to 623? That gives -5.40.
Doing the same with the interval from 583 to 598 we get -5.32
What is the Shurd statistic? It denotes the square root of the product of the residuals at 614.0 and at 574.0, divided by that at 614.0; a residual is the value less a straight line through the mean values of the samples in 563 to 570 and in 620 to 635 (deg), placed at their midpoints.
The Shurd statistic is -0.72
